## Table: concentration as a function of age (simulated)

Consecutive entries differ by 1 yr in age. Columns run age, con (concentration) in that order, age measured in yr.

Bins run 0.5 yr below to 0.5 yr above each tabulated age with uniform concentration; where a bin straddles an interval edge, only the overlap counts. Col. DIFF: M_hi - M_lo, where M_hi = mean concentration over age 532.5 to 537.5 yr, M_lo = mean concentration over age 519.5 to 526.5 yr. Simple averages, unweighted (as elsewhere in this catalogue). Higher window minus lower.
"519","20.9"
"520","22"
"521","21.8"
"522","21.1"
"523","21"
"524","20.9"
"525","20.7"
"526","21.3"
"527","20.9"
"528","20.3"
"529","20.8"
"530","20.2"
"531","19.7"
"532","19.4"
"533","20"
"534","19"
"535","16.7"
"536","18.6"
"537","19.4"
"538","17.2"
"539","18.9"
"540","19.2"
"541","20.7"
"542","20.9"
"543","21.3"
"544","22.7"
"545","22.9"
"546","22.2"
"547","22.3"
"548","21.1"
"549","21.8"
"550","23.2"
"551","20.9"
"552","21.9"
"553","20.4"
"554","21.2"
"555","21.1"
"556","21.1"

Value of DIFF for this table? -2.5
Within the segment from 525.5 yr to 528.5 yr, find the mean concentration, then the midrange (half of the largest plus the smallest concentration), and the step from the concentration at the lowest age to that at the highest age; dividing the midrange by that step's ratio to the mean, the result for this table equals -433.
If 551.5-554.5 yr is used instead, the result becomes -640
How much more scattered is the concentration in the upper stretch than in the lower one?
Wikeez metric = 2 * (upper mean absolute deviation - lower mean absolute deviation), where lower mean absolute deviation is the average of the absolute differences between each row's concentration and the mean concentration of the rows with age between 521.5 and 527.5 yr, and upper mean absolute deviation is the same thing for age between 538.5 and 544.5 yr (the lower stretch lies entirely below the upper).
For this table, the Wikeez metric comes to 1.8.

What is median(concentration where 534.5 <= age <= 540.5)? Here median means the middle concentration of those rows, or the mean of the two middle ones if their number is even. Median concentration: 19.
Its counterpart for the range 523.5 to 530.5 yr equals 21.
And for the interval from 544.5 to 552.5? 22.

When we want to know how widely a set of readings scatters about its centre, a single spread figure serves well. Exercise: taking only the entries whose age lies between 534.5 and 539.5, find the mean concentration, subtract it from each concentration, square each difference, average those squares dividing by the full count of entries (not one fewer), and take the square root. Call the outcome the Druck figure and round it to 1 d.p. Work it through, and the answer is 1.0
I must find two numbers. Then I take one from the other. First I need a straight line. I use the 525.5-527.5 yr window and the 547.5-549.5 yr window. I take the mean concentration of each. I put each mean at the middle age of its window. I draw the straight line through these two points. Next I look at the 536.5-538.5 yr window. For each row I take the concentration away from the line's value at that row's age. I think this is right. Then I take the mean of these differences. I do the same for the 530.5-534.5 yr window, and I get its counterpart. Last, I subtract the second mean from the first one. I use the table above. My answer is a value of 1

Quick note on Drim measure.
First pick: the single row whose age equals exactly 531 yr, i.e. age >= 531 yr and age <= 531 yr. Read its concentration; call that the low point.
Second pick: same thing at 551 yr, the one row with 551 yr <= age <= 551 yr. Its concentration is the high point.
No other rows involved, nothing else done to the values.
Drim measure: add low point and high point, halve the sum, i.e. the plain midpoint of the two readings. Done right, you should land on 20.3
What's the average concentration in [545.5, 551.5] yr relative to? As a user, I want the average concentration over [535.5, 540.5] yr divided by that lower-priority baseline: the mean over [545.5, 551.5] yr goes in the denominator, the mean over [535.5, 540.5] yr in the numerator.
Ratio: 0.85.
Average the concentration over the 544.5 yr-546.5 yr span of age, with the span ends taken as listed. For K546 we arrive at 23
